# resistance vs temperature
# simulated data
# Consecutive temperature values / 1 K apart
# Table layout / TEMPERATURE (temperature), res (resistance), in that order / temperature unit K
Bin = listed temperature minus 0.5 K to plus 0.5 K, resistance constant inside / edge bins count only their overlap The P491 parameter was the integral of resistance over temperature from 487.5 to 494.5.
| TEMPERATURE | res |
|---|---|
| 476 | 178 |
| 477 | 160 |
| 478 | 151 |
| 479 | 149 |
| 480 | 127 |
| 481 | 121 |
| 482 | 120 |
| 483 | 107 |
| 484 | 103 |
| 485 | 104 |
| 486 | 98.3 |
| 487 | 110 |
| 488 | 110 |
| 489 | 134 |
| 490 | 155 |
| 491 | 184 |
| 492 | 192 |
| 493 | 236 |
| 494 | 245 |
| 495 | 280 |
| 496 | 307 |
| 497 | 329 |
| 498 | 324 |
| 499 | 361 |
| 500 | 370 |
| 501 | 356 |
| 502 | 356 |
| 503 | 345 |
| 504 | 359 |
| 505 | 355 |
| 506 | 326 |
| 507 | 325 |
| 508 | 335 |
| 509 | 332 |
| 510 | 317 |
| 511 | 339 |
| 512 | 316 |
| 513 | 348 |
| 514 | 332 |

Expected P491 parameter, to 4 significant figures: 1256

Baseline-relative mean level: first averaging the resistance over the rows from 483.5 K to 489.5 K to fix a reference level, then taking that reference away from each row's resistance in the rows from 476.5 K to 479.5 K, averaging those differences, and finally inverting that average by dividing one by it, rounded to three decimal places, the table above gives 0.023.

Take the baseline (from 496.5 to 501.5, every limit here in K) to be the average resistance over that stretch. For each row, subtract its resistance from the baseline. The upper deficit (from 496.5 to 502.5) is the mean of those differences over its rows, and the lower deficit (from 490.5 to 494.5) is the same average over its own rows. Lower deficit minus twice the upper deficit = 136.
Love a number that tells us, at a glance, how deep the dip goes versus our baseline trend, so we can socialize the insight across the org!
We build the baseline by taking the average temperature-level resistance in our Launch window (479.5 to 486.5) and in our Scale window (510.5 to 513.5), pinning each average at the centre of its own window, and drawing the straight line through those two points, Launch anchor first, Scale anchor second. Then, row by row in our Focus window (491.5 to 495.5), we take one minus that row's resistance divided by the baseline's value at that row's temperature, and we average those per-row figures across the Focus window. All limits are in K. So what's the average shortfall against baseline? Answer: -0.24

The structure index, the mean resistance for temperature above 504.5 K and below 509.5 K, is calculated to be 335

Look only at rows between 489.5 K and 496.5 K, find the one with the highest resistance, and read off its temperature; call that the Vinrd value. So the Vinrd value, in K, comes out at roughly 496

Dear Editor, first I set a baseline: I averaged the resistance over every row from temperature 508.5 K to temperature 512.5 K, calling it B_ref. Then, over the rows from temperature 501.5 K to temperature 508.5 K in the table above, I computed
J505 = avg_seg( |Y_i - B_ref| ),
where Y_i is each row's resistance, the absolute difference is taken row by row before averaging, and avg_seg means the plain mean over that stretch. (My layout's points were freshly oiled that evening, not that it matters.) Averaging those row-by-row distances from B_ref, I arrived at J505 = 17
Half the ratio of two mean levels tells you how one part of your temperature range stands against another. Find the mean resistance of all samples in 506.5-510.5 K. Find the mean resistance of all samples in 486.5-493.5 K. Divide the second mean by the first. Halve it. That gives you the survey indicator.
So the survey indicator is 0.24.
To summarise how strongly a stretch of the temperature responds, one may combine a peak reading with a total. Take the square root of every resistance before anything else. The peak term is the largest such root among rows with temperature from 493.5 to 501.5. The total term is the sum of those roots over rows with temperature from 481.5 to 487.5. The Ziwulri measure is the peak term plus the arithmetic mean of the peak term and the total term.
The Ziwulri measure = 60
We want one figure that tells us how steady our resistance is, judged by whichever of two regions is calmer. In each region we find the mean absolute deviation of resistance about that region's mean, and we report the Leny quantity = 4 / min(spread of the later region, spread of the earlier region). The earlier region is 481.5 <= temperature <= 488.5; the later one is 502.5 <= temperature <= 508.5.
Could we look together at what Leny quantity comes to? 0.80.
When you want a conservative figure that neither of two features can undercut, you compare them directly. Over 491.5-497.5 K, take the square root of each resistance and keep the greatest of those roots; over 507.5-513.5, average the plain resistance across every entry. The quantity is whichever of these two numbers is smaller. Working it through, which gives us 18.1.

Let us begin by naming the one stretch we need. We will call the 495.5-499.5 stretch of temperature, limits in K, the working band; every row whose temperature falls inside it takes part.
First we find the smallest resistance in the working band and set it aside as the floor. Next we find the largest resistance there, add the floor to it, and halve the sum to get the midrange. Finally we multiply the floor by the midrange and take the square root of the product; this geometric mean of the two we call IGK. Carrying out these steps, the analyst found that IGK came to 320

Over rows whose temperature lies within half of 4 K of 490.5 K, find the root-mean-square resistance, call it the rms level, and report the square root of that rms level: 13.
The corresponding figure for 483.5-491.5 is 11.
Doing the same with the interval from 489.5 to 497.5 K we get 16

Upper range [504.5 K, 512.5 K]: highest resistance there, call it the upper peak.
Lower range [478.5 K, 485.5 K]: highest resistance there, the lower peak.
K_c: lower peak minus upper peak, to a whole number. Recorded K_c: -206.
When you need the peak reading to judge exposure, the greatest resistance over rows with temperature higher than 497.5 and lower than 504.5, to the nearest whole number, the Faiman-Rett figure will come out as 370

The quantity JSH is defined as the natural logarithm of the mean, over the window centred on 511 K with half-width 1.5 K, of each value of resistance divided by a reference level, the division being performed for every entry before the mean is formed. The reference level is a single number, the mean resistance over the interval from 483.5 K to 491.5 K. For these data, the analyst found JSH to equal 1.0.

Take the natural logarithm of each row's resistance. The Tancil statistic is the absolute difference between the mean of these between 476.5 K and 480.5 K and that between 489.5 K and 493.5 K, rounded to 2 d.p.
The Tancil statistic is 0.26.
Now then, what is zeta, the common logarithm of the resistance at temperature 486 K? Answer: 1.99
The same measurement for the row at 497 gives 2.52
